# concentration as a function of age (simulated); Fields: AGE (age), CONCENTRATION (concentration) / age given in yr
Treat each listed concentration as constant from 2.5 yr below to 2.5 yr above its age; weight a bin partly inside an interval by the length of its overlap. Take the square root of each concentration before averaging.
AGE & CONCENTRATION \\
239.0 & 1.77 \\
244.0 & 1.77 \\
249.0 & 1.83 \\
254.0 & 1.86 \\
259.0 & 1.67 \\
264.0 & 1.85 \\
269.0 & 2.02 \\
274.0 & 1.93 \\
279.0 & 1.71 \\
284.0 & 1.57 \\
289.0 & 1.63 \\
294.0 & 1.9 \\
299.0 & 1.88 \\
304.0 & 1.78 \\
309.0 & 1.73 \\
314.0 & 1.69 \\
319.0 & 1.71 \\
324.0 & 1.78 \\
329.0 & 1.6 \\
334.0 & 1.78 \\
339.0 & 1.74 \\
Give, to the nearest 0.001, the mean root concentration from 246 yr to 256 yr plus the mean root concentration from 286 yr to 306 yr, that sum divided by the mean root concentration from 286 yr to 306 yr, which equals 2.014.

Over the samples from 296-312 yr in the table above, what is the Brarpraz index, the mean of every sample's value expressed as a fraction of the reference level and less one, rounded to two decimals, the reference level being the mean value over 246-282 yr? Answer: -0.02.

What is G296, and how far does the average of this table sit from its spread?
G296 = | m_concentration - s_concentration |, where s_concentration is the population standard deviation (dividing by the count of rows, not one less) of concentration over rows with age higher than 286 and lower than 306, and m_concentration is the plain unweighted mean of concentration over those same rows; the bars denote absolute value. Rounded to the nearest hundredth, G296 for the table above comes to 1.69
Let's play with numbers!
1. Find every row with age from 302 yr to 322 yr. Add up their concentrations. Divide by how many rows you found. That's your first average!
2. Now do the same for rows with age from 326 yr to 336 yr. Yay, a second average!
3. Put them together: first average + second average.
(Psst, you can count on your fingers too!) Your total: 3.42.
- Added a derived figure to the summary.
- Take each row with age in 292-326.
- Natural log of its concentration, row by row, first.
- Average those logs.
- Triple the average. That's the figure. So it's 1.73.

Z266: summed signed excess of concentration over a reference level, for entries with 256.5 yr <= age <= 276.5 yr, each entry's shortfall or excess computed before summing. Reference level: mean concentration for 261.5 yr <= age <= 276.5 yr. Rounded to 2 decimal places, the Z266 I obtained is -0.26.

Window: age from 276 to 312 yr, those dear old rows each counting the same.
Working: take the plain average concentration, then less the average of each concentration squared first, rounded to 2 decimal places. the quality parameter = -1.31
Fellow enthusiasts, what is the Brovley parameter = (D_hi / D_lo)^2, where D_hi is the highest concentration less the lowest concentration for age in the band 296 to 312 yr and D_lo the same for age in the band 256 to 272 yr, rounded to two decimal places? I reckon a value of 0.18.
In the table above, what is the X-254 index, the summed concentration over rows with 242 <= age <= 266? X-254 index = 8.98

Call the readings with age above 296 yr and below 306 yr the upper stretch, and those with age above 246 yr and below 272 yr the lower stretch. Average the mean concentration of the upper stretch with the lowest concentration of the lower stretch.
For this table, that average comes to 1.75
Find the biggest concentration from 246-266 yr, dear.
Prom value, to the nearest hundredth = 1.86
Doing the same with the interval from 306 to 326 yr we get 1.78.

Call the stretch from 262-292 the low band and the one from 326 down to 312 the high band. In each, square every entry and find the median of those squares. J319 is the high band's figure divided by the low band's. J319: 0.92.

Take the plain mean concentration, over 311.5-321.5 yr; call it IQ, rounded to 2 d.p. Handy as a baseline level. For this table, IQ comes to 1.70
